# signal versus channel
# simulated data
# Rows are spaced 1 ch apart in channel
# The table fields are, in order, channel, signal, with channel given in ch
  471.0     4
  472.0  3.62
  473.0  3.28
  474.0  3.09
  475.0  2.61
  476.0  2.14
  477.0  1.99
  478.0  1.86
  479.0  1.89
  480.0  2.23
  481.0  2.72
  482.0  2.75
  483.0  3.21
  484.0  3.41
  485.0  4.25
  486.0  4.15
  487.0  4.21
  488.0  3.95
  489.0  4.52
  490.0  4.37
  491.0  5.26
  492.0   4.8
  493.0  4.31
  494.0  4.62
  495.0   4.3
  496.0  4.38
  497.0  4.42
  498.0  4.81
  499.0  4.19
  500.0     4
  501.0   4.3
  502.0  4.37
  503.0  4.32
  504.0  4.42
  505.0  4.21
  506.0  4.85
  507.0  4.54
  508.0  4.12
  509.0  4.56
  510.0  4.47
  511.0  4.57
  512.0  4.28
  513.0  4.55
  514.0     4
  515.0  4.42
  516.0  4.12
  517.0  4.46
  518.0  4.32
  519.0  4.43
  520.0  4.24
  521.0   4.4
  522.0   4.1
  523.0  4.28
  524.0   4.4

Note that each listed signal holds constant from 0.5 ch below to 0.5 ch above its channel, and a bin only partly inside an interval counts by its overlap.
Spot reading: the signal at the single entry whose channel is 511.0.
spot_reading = 4.57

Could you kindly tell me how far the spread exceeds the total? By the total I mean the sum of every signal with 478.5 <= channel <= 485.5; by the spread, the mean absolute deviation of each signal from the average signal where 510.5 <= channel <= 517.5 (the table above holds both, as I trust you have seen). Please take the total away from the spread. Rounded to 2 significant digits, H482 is -20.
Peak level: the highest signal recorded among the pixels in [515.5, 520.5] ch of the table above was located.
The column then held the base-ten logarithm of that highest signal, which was 0.65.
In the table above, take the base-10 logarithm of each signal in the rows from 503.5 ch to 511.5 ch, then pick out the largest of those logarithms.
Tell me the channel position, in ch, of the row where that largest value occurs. 506.0 ch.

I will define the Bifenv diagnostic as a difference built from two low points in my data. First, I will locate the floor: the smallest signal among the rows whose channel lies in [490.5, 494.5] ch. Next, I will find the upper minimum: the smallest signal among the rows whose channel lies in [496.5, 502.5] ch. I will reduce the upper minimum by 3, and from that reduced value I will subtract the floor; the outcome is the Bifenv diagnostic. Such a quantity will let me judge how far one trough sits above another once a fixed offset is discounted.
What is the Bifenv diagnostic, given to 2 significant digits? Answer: -3.3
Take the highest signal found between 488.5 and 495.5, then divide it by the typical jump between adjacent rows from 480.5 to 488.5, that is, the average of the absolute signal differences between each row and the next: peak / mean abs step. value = 19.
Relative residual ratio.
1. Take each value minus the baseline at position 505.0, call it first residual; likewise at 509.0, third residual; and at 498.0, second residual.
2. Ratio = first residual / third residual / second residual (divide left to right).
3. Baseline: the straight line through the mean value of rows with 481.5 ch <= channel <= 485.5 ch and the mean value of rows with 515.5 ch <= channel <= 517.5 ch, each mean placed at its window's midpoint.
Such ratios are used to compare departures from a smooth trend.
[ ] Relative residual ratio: 0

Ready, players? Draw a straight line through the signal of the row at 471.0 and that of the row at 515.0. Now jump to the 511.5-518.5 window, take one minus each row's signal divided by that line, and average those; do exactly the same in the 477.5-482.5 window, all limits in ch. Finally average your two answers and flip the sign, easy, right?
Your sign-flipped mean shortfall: -0.23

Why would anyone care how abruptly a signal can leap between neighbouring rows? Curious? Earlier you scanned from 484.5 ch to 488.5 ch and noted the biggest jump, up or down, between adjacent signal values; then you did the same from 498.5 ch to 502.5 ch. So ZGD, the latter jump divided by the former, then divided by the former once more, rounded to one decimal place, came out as 4.4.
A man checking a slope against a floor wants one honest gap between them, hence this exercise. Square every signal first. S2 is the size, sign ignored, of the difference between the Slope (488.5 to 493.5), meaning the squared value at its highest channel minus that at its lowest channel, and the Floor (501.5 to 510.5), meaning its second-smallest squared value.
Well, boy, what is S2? 19.6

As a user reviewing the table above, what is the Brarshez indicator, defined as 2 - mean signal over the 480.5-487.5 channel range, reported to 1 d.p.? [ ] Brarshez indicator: -1.5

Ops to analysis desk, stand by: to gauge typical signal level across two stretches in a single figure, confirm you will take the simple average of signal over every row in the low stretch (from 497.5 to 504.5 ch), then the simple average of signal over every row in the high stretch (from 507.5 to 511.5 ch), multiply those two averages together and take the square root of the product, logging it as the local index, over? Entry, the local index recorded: 4.4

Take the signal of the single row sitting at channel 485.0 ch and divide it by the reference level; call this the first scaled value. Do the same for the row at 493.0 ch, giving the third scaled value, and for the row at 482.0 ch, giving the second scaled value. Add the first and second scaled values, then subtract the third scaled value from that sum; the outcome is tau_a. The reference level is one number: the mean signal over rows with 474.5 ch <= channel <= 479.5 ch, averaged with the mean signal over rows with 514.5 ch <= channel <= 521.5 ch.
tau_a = 0.84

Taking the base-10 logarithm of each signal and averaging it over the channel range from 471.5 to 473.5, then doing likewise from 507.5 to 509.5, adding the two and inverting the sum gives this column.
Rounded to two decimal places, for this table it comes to 0.85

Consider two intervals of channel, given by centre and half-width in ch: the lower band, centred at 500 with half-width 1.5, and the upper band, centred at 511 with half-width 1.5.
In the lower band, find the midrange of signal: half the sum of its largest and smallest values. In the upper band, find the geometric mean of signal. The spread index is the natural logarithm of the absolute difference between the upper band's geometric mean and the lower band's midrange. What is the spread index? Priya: -1.2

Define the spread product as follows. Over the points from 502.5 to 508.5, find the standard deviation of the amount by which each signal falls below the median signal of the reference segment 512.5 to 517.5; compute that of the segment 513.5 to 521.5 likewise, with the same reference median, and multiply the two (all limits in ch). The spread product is 0.04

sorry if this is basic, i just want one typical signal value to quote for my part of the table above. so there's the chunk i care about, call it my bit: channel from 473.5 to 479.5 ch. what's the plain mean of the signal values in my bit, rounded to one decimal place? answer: 2.3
